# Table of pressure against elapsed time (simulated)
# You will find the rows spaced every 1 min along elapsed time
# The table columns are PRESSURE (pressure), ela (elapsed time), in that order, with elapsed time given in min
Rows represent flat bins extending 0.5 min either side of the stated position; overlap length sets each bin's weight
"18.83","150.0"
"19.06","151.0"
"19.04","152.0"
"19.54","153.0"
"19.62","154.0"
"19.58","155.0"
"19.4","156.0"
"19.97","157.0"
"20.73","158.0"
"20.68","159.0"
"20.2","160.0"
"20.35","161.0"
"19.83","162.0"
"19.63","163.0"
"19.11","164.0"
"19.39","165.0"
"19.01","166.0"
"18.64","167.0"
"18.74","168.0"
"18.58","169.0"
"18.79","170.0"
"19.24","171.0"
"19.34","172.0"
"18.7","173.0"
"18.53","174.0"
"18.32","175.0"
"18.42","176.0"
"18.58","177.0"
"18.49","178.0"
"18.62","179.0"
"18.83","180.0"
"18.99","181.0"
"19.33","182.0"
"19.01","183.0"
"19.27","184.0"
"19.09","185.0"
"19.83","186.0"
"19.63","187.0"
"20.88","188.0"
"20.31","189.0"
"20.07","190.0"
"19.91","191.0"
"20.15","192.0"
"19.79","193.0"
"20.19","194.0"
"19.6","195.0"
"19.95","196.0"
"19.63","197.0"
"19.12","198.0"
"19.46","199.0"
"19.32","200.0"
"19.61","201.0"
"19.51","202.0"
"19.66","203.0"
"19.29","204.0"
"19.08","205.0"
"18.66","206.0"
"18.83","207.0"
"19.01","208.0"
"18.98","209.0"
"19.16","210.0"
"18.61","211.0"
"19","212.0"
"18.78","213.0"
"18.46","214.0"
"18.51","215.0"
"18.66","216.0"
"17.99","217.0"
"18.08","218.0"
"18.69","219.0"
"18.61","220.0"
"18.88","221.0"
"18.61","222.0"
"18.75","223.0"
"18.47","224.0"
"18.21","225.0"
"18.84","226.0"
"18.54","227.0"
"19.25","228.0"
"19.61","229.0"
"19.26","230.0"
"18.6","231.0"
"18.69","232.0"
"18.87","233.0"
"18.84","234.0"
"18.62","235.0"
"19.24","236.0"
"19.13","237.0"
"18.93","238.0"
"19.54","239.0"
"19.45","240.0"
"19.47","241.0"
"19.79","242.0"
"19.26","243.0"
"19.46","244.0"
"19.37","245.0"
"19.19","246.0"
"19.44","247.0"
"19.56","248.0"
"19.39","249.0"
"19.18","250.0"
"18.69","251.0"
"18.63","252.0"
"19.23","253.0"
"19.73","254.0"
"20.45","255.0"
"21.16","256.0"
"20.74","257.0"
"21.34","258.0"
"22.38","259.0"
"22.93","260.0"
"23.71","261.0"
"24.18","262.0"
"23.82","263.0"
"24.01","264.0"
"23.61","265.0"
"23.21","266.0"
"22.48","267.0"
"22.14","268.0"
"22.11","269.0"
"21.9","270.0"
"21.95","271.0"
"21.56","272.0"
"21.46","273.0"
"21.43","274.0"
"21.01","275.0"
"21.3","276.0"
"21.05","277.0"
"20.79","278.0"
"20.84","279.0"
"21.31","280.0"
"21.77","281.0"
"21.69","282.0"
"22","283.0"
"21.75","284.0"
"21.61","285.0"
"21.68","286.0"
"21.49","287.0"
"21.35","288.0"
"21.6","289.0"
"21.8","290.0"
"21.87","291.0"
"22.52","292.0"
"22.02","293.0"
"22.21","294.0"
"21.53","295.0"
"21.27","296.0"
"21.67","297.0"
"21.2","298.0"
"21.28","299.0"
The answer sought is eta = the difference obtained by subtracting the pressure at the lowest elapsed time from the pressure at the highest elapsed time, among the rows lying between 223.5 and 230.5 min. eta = 0.79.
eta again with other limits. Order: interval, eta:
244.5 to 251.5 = -0.68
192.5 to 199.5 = -0.33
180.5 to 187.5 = 0.64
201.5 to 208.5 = -0.50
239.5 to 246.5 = -0.26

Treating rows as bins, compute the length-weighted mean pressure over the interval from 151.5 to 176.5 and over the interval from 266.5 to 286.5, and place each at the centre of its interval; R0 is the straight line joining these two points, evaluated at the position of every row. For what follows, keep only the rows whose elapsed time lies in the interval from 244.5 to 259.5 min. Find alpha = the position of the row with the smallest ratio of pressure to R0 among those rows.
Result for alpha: 252.0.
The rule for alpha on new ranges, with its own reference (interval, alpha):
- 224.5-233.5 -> 225.0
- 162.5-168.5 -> 167.0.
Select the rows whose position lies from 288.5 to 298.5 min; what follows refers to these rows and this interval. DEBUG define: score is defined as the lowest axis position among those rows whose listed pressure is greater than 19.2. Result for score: 289.0 min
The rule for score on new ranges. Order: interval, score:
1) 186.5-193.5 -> 187.0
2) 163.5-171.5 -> 165.0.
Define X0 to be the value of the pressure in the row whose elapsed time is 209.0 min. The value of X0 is 18.98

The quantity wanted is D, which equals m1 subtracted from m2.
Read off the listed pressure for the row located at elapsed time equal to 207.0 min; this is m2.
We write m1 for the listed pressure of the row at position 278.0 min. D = -2.0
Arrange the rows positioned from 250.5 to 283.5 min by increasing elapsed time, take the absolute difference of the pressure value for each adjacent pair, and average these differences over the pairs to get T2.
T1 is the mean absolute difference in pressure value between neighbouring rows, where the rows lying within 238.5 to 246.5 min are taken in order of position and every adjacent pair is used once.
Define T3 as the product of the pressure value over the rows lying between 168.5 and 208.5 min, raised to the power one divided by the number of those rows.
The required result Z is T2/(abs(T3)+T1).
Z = 0.020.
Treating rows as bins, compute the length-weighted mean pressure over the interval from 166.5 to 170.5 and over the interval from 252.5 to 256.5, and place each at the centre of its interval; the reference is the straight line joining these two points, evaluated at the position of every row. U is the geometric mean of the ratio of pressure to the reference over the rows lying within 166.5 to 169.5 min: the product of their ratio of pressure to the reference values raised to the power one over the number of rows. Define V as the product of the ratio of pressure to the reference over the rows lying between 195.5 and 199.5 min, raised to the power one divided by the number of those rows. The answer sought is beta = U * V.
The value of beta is 1.02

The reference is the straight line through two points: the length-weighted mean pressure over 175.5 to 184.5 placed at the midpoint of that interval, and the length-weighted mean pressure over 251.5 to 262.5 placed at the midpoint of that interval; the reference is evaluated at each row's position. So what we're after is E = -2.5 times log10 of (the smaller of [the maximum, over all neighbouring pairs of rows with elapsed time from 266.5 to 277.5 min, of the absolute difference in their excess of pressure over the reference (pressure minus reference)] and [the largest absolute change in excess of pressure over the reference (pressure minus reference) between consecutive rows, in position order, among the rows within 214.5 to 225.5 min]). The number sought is 0.86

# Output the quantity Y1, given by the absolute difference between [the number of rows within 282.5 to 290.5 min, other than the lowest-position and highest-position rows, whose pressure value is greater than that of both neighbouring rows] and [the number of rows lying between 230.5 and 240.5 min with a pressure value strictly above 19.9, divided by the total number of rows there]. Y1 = 1.0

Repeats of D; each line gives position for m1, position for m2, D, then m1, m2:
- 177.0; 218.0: -0.5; 18.58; 18.08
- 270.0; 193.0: -2.1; 21.9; 19.79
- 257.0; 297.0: 0.9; 20.74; 21.67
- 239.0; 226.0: -0.7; 19.54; 18.84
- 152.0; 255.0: 1.4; 19.04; 20.45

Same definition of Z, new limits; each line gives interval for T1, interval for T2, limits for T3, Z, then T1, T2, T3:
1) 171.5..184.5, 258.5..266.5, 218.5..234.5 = 0.024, 0.23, 0.45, 18.8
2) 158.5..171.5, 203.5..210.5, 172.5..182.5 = 0.010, 0.32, 0.20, 18.7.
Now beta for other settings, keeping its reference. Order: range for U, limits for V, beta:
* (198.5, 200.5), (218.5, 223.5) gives 0.96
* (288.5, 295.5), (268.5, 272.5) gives 1.13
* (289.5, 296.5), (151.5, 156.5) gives 1.11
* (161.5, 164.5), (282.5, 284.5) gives 1.11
